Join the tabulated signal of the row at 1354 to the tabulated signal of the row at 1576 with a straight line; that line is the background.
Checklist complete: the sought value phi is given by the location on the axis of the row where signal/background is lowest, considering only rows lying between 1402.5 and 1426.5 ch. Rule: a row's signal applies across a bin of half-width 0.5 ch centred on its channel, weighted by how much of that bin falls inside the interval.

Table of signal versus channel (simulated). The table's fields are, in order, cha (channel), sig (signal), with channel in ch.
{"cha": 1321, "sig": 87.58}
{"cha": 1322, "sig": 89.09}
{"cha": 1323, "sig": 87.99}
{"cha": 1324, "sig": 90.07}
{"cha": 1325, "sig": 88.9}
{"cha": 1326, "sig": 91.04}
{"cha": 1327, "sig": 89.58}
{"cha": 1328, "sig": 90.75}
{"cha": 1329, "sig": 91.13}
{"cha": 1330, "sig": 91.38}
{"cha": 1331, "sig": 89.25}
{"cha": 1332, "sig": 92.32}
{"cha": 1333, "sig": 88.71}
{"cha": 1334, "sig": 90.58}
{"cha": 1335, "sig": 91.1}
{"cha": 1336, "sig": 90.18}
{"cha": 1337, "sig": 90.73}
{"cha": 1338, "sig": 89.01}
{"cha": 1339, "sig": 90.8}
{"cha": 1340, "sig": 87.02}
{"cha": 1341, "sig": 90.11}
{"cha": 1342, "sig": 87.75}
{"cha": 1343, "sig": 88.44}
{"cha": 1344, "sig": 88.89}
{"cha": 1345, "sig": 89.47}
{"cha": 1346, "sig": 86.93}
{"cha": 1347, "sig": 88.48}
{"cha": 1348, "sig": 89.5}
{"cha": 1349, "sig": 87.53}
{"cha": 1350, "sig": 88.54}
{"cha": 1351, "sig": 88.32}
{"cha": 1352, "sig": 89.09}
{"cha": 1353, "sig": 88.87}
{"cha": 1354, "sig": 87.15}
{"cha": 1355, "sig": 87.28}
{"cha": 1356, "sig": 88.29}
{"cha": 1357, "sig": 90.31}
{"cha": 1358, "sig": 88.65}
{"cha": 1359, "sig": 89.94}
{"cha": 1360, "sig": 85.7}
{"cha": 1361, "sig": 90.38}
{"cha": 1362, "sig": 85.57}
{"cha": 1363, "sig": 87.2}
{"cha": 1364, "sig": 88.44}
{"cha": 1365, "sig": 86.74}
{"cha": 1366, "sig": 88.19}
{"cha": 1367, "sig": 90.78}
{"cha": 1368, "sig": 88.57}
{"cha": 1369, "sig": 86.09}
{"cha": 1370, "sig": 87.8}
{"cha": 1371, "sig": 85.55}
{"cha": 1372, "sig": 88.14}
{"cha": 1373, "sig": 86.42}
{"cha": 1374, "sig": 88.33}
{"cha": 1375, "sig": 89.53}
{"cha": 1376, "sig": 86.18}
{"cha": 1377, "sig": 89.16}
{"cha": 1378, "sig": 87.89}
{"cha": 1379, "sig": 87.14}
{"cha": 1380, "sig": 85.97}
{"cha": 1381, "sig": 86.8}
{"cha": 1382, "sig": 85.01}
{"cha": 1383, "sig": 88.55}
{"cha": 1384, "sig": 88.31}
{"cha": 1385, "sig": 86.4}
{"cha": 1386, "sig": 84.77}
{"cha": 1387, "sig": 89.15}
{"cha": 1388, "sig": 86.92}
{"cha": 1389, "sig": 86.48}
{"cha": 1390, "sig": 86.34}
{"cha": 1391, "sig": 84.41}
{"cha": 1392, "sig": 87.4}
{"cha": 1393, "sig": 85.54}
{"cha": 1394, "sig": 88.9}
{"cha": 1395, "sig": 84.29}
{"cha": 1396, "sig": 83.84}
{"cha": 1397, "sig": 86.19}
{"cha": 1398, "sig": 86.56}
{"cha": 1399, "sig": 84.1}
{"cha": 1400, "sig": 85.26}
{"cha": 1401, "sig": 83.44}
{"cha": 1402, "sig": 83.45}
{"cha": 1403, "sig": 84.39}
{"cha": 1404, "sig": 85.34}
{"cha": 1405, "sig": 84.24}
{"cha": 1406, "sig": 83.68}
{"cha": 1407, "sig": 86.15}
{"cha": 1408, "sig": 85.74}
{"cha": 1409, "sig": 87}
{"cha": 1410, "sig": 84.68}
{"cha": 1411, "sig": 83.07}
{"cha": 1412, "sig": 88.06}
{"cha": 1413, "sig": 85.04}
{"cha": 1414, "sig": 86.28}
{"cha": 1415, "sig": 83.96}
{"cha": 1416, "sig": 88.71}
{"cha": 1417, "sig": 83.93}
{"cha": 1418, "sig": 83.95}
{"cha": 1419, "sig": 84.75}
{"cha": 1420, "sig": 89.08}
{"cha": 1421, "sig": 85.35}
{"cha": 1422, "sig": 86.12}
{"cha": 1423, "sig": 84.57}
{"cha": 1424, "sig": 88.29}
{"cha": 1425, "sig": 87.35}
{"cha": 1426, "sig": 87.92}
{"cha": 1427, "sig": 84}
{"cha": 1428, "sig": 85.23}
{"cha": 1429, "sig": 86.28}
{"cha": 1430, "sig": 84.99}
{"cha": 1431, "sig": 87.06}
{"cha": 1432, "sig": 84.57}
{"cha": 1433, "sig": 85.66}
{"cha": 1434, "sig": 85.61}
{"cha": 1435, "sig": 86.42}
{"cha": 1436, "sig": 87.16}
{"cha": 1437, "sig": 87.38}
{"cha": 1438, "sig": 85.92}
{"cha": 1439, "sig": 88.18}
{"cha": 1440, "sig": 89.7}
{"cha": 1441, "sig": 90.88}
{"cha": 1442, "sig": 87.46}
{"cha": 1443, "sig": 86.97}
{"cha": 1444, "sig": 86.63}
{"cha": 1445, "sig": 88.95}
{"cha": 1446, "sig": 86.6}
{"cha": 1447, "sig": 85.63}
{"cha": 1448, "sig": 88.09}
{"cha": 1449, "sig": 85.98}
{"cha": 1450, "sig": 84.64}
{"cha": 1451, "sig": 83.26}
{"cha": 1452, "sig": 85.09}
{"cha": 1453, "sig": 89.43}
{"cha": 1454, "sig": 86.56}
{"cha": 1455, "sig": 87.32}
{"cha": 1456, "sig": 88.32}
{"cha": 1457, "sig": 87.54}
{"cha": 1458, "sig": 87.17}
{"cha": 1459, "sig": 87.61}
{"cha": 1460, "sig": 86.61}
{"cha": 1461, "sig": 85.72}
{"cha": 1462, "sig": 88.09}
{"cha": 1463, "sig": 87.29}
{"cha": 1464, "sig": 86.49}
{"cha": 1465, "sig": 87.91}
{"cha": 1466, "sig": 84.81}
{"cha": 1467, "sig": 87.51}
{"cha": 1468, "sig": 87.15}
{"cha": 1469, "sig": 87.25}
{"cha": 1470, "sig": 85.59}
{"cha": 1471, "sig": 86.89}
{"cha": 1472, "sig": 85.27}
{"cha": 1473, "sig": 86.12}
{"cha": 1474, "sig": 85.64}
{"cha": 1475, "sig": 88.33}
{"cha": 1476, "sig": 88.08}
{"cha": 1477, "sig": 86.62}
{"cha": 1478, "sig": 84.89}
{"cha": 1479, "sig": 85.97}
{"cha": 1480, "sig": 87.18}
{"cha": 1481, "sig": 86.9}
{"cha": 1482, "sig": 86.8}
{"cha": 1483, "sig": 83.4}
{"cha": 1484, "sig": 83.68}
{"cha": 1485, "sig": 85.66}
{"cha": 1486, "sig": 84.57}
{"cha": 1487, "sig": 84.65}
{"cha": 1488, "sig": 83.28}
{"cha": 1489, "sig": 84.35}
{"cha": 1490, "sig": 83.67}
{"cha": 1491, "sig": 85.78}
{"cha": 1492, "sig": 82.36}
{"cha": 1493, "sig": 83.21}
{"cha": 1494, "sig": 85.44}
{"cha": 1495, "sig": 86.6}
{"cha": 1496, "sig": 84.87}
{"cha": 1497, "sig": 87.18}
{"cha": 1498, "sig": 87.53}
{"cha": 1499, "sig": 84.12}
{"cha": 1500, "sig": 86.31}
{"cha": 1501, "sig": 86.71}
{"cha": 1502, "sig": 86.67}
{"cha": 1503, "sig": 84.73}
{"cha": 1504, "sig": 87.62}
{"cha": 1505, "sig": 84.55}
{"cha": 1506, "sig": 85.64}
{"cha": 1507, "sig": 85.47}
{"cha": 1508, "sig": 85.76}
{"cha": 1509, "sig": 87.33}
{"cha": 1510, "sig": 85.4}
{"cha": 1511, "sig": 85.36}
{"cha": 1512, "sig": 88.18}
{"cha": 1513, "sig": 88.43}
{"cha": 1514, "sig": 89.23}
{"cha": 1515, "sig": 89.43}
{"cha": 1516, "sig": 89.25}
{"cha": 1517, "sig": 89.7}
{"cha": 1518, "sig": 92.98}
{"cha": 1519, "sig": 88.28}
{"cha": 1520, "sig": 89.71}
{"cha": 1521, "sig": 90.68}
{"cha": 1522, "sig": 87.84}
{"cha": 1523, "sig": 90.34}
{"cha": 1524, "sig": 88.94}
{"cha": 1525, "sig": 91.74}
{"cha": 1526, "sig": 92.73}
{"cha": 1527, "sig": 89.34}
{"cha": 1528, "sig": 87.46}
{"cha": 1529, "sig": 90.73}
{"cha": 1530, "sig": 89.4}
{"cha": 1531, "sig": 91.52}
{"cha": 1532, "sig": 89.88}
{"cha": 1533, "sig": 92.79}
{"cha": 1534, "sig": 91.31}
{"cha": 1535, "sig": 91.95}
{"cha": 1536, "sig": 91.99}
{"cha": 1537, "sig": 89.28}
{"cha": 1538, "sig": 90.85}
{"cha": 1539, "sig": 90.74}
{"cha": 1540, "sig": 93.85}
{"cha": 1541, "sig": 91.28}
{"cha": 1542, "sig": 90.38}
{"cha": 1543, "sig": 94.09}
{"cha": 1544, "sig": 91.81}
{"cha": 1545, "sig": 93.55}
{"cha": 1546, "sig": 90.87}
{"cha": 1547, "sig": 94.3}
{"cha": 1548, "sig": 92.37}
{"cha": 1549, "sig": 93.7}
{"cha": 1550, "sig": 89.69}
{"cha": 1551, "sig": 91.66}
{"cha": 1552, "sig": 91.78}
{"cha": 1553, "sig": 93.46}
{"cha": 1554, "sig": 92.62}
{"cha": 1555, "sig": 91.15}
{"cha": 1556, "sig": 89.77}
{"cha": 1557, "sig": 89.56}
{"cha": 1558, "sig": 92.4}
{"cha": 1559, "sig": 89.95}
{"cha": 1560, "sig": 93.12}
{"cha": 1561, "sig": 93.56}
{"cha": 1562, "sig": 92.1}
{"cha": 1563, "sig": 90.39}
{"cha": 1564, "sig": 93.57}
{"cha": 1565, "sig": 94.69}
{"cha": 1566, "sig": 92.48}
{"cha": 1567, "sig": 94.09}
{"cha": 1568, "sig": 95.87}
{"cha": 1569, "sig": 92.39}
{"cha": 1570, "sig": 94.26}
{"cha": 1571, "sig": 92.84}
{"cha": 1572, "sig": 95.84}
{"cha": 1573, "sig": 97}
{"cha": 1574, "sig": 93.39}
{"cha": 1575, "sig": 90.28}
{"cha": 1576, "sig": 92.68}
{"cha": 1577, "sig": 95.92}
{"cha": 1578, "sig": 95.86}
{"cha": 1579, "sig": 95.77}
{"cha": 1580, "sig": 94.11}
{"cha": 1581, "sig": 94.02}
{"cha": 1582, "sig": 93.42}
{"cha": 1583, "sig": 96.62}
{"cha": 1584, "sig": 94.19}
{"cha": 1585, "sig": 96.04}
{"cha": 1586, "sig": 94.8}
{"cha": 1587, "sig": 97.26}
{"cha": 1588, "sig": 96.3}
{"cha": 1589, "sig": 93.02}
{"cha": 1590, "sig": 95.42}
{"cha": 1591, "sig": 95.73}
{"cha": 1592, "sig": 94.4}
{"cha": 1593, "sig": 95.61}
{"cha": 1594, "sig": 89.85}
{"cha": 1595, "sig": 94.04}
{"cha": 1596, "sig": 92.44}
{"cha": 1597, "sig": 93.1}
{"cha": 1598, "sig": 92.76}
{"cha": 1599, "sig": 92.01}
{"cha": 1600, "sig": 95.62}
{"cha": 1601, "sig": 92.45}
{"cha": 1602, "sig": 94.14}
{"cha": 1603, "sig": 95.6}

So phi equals 1411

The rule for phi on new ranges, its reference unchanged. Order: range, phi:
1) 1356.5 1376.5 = 1371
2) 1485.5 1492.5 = 1492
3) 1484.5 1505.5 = 1492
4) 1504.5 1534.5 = 1505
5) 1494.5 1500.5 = 1499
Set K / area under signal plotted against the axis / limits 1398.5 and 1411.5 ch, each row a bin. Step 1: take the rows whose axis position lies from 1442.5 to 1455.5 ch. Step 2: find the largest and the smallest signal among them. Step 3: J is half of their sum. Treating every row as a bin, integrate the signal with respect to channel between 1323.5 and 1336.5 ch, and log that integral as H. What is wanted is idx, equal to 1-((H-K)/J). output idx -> 0.1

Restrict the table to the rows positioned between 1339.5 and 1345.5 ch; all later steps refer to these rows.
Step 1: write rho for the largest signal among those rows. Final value 90.11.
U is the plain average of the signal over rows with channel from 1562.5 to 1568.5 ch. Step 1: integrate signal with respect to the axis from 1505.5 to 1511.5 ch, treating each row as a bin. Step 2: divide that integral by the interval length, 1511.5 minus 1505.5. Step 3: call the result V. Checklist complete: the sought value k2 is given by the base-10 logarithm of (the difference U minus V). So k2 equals 0.89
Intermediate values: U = 93.5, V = 85.8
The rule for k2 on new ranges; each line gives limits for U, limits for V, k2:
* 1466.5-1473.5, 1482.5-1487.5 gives 0.33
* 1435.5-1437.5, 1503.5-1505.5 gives 0.07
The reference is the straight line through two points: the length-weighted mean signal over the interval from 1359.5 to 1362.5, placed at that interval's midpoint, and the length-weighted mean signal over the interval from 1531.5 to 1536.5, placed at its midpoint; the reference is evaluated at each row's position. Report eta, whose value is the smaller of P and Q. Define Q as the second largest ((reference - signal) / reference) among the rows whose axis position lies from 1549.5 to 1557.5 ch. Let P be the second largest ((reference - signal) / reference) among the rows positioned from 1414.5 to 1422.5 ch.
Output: 0.0257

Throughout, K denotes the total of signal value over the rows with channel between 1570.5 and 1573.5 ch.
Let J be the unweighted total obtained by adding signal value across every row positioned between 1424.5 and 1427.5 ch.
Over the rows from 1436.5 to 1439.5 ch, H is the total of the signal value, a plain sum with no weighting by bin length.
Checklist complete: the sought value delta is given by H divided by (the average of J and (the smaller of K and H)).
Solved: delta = 1.004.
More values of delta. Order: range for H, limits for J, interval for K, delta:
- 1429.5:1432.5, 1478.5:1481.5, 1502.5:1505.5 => 0.993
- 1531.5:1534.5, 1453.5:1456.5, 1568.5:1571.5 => 1.022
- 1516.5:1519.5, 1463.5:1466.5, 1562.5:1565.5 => 1.022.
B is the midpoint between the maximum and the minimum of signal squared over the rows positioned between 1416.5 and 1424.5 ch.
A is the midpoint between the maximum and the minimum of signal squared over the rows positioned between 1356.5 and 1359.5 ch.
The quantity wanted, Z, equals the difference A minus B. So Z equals 518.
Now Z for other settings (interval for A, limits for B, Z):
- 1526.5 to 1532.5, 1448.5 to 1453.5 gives 548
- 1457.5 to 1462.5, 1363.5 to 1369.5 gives -272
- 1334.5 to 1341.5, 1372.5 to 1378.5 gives 215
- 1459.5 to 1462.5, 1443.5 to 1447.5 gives -68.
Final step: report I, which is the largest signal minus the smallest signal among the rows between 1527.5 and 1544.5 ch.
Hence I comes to 6.6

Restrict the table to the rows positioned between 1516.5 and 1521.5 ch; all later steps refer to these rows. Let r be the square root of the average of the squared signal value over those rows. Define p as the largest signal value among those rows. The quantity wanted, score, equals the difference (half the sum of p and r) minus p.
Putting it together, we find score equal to -1.3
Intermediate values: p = 92.98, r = 90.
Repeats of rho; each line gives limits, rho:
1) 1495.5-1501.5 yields 87.53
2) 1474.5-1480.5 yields 88.33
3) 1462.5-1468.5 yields 87.91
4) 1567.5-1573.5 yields 97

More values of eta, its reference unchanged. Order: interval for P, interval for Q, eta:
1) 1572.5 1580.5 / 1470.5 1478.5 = -0.0004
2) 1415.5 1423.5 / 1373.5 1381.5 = 0.0162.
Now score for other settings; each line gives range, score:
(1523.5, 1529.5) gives -1.3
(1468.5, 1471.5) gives -0.3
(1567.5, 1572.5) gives -0.8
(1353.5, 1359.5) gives -0.8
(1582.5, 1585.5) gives -0.5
